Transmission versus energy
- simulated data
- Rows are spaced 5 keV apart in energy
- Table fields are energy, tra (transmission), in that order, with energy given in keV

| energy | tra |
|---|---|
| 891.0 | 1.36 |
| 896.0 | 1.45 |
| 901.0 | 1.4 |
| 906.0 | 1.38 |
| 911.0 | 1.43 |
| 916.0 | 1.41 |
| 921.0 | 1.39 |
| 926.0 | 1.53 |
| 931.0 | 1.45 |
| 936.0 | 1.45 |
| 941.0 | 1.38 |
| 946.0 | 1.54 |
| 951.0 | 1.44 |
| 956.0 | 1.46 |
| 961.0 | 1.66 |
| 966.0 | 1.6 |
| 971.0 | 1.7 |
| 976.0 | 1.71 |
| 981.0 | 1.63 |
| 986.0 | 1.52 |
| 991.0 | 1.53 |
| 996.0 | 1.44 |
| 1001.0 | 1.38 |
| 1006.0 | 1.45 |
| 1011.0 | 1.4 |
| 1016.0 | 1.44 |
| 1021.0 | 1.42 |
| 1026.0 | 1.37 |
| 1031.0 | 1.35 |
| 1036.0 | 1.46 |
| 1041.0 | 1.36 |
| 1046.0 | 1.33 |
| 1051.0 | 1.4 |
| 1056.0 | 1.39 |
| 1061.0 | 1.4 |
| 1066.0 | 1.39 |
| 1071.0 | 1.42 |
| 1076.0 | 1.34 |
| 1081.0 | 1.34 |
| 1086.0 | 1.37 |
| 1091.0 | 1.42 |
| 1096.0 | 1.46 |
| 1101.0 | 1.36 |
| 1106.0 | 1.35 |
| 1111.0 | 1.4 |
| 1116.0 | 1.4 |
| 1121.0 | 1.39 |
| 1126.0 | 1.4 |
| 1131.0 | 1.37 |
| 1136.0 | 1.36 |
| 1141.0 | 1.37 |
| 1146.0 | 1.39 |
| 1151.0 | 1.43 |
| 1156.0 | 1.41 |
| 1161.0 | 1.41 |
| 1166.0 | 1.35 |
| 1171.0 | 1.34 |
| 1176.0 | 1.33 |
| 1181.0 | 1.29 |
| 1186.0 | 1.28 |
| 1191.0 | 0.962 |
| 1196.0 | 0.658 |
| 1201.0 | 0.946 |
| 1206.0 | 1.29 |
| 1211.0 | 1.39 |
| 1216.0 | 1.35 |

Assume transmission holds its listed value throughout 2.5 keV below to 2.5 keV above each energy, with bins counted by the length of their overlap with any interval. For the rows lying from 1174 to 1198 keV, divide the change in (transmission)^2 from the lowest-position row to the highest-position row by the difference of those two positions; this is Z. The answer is -0.067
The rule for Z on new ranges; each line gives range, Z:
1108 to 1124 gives -0.003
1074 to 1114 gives 0.005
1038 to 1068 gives 0.003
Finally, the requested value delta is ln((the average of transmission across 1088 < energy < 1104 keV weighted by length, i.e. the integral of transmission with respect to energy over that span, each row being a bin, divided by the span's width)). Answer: 0.344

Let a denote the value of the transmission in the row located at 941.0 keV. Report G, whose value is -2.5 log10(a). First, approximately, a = 1.38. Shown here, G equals -0.350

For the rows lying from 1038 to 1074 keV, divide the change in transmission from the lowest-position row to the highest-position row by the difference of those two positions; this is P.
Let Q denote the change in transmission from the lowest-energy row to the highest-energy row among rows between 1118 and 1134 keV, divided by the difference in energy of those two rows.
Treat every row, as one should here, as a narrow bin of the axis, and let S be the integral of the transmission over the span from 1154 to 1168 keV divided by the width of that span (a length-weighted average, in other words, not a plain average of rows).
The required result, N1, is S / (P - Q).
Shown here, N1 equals 348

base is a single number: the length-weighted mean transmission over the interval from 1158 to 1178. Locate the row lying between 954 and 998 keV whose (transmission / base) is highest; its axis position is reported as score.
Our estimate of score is 976.0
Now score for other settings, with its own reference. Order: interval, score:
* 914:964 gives 961.0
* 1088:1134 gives 1096.0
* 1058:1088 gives 1071.0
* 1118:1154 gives 1151.0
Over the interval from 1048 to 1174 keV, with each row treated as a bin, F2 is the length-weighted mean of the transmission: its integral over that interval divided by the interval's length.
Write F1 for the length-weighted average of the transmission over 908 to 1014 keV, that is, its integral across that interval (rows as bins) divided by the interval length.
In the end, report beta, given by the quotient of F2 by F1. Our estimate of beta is 0.92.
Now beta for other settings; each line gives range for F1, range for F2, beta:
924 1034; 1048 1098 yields 0.93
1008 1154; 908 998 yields 1.09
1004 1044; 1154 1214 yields 0.87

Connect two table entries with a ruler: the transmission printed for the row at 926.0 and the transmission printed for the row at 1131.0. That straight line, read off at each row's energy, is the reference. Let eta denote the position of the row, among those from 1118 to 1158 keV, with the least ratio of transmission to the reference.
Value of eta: 1136.0 keV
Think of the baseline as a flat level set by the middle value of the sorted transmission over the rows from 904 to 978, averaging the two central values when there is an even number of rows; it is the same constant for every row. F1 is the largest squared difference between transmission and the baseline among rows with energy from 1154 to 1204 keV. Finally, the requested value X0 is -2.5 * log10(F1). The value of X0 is 0.5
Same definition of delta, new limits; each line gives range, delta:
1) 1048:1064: 0.332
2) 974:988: 0.483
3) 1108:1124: 0.333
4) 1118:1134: 0.327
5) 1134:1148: 0.317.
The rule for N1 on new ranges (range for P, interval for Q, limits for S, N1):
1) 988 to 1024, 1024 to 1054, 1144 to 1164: -290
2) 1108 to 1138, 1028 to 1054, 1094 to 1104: -343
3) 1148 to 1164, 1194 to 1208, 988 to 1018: -22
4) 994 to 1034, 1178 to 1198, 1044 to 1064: 35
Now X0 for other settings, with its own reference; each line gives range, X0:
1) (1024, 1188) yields 3.8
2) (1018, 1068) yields 4.6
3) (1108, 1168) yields 5.0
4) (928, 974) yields 3.0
